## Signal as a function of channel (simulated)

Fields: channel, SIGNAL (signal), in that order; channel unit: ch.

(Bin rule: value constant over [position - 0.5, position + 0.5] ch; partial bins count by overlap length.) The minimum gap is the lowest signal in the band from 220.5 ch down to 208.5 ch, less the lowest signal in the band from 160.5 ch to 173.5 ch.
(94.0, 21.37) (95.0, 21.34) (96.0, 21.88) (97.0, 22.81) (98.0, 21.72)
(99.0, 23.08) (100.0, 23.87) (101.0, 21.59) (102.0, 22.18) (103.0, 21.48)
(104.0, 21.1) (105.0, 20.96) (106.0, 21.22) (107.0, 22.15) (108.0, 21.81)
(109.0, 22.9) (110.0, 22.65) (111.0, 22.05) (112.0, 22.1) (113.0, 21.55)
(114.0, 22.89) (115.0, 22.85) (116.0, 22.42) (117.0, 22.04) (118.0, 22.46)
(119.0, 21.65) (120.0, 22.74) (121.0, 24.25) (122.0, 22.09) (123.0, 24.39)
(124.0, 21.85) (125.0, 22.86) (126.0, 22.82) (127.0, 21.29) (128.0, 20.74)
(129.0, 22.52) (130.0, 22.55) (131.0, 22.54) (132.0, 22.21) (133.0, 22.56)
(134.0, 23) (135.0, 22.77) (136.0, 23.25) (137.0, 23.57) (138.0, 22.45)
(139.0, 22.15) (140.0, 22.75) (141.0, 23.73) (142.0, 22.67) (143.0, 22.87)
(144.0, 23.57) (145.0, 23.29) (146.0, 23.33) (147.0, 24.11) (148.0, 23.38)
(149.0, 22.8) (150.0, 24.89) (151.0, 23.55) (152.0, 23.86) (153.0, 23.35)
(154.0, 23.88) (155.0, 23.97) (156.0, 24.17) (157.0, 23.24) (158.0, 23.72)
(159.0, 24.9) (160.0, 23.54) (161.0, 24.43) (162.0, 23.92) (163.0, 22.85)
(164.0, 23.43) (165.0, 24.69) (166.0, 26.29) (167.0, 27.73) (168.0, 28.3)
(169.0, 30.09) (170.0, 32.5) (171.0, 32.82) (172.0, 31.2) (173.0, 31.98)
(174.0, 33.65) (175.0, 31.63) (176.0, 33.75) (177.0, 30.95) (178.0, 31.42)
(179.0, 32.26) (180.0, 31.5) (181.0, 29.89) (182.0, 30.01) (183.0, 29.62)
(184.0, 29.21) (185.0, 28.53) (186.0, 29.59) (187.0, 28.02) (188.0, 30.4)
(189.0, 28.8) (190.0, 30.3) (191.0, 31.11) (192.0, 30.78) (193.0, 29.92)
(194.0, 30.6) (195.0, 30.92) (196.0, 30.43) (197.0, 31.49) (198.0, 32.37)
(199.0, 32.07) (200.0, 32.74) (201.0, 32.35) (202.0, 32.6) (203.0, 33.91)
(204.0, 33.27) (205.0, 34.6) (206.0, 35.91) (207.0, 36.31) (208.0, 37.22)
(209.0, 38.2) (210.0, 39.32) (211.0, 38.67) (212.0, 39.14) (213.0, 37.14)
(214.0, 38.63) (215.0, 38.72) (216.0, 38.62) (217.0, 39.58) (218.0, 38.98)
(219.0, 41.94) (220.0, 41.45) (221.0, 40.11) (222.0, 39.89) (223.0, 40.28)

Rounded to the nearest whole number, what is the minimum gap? 14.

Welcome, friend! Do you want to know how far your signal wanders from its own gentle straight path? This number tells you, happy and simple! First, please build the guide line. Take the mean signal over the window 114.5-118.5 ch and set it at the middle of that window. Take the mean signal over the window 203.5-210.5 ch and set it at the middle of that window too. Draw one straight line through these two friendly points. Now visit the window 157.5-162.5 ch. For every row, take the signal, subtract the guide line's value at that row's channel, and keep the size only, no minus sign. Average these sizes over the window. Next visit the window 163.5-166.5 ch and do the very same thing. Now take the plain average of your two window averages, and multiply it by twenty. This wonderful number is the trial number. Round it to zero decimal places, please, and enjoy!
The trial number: 102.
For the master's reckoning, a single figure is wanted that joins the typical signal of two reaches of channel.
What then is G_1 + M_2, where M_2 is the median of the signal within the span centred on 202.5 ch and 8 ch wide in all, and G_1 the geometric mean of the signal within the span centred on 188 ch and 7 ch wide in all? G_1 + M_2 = 63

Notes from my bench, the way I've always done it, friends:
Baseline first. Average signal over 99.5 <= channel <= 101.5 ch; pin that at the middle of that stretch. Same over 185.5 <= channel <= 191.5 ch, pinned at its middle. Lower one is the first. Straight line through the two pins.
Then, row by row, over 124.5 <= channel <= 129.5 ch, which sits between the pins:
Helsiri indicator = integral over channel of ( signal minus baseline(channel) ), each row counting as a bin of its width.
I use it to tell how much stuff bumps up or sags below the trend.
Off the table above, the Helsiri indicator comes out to -14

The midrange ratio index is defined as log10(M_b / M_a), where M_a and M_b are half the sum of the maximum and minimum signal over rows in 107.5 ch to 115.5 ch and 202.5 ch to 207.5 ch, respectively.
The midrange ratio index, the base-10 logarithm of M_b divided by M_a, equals 0.19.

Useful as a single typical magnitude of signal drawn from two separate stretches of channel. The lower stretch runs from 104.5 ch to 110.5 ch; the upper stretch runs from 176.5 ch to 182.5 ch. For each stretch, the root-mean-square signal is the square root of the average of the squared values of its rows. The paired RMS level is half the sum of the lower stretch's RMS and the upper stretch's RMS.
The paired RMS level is 26.5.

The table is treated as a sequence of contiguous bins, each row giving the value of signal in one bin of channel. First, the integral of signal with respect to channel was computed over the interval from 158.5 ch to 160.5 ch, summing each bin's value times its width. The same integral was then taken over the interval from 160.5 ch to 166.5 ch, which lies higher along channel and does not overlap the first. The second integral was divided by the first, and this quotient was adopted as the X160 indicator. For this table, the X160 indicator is 3.0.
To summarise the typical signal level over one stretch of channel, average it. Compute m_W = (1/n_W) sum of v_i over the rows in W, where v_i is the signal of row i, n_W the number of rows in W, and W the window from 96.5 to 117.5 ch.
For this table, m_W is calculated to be 22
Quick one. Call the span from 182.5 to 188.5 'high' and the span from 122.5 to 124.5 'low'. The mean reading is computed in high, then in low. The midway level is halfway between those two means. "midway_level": 26.2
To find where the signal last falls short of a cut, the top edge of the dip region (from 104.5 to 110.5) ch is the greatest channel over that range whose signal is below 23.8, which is 110.0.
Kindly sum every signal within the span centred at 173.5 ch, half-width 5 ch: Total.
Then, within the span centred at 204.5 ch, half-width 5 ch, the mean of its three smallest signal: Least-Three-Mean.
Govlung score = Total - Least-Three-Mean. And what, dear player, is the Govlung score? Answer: 287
